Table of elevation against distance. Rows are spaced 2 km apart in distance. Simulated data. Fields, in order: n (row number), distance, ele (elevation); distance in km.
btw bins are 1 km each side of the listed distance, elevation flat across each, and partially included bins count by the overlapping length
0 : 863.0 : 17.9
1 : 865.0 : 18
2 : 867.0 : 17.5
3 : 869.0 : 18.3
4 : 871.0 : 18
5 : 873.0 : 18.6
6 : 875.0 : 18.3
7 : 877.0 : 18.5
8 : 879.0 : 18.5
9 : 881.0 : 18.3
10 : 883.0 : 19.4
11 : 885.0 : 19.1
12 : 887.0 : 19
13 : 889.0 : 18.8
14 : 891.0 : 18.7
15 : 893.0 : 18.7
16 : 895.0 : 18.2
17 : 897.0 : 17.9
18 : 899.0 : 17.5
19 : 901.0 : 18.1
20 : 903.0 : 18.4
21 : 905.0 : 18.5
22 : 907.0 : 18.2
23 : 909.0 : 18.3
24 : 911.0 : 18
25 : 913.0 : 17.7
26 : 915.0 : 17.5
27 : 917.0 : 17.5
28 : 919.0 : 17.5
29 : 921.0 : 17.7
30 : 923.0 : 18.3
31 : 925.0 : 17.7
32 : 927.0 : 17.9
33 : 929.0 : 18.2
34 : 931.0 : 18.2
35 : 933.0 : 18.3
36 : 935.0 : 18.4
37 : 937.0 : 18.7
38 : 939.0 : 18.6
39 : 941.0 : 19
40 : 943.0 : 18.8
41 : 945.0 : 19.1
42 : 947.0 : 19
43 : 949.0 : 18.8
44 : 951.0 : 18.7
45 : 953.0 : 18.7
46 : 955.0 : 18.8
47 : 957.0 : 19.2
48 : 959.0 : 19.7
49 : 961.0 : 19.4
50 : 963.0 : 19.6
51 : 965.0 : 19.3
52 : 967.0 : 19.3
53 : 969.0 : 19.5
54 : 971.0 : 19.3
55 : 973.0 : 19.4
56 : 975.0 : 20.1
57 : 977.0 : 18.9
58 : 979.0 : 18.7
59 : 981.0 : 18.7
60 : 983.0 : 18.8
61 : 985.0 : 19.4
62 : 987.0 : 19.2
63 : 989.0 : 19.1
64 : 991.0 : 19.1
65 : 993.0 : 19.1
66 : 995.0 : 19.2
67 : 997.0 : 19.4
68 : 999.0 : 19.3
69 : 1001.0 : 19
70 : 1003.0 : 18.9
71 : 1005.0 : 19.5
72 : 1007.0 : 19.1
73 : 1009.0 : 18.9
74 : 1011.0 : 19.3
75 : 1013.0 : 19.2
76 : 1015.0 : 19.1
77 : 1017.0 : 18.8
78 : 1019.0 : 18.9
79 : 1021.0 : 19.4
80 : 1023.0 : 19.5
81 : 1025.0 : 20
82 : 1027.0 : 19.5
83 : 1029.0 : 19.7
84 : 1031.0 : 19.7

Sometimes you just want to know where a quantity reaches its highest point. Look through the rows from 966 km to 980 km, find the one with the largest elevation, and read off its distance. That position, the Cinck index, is 975.0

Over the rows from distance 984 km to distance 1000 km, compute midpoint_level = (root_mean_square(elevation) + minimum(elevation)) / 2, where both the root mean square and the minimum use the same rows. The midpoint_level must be 19.2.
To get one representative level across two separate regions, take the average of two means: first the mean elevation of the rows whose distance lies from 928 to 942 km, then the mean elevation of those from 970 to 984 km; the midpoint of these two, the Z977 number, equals 18.8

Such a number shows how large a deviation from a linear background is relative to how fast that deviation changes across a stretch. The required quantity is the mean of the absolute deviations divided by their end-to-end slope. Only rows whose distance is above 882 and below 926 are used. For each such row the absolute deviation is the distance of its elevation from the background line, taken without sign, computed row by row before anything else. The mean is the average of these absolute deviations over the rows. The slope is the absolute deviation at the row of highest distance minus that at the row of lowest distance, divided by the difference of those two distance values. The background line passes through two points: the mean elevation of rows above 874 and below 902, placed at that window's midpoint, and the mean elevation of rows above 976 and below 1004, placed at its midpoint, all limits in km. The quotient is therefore 348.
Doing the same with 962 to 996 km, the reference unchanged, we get -18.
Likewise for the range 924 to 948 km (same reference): -10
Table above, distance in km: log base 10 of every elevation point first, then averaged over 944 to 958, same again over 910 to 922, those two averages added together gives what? 2.52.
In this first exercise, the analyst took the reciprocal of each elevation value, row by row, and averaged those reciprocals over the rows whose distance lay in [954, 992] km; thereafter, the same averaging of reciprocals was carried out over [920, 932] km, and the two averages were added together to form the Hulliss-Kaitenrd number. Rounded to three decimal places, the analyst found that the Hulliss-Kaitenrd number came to 0.108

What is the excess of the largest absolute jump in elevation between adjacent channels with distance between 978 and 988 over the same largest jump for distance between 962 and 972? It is 0.30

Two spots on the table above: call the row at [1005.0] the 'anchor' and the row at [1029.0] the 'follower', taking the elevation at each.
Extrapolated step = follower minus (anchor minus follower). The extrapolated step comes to 19.9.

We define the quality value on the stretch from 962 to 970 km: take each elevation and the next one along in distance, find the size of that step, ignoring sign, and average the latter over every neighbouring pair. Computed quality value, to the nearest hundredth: 0.17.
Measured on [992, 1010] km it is 0.25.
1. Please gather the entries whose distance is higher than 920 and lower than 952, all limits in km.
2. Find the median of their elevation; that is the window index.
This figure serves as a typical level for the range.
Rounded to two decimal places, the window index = 18.50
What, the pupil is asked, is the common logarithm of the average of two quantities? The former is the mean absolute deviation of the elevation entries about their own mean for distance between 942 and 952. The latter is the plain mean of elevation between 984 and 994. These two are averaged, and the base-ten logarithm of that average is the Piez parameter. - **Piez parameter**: 0.985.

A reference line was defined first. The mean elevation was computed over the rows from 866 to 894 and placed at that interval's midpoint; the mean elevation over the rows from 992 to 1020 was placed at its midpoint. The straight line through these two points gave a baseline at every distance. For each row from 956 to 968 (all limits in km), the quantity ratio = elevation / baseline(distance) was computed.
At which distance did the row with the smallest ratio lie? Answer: 957.0 km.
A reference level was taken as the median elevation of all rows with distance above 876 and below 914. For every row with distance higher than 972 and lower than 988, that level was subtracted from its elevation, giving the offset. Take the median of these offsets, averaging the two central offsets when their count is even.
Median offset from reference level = 0.65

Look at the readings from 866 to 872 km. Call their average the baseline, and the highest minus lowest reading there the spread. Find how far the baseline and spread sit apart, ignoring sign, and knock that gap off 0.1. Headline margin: -17.0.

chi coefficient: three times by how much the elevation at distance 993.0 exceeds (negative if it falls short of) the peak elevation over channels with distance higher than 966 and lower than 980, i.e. -3.0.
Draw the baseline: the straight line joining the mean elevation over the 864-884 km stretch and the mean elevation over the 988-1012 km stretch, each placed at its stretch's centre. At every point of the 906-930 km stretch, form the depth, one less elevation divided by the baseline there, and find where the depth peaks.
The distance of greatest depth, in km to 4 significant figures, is 919.0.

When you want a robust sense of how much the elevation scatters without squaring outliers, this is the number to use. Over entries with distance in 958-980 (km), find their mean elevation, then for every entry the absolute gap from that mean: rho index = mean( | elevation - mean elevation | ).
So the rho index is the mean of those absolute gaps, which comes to 0.26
